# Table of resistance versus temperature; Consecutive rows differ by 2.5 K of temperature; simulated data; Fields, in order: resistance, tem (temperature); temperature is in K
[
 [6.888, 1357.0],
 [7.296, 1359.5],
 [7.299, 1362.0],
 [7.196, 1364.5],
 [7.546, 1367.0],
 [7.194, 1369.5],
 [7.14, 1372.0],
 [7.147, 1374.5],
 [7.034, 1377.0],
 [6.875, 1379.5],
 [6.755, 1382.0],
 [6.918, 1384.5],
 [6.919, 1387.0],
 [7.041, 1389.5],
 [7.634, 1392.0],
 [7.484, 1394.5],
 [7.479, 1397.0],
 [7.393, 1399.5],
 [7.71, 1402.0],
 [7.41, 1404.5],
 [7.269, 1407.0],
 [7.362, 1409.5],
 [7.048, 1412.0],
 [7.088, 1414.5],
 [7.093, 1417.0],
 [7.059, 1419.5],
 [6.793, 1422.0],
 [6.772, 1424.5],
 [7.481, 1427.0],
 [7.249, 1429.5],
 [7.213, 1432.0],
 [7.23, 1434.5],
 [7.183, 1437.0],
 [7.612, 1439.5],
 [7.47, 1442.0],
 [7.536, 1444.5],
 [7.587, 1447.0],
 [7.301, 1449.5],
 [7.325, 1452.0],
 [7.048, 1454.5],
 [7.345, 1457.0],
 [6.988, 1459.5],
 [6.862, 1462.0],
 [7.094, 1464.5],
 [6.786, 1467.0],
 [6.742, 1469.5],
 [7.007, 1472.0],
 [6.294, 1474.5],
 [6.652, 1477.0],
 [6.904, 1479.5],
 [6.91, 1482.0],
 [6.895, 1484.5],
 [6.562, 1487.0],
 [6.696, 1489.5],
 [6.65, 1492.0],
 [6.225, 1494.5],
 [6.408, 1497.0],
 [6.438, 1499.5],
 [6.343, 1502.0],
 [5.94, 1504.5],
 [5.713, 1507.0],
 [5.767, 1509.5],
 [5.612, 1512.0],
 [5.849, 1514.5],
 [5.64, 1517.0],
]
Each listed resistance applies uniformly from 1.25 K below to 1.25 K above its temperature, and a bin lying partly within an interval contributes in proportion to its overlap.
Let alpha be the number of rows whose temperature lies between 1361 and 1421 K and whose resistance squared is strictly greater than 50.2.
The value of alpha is 16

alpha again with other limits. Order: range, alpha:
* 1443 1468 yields 6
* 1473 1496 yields 0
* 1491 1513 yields 0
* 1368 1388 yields 3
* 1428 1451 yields 9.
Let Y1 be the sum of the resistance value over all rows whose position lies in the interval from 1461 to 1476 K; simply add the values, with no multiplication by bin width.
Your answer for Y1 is 40.8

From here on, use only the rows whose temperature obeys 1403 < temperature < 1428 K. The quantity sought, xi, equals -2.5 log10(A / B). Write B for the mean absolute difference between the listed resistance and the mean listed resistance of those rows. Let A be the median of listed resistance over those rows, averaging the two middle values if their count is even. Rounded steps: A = 7.09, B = 0.194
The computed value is -3.90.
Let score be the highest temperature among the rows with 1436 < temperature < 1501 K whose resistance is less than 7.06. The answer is 1499.5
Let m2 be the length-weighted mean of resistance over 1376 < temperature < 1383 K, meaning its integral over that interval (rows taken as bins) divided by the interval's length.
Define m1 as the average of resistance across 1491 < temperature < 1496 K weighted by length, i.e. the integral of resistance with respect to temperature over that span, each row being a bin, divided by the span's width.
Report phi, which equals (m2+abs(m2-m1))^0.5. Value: 2.71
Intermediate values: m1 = 6.4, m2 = 6.9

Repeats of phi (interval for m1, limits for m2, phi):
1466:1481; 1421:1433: 2.73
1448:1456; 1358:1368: 2.72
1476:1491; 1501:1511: 2.60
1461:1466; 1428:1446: 2.78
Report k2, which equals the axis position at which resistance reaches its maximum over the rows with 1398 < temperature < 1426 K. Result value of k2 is 1402.0 K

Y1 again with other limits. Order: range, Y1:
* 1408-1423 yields 42.4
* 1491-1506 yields 38.0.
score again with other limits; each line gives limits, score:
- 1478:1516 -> 1514.5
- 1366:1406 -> 1389.5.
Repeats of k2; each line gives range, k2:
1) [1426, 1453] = 1439.5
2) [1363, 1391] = 1367.0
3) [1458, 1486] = 1464.5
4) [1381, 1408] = 1402.0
